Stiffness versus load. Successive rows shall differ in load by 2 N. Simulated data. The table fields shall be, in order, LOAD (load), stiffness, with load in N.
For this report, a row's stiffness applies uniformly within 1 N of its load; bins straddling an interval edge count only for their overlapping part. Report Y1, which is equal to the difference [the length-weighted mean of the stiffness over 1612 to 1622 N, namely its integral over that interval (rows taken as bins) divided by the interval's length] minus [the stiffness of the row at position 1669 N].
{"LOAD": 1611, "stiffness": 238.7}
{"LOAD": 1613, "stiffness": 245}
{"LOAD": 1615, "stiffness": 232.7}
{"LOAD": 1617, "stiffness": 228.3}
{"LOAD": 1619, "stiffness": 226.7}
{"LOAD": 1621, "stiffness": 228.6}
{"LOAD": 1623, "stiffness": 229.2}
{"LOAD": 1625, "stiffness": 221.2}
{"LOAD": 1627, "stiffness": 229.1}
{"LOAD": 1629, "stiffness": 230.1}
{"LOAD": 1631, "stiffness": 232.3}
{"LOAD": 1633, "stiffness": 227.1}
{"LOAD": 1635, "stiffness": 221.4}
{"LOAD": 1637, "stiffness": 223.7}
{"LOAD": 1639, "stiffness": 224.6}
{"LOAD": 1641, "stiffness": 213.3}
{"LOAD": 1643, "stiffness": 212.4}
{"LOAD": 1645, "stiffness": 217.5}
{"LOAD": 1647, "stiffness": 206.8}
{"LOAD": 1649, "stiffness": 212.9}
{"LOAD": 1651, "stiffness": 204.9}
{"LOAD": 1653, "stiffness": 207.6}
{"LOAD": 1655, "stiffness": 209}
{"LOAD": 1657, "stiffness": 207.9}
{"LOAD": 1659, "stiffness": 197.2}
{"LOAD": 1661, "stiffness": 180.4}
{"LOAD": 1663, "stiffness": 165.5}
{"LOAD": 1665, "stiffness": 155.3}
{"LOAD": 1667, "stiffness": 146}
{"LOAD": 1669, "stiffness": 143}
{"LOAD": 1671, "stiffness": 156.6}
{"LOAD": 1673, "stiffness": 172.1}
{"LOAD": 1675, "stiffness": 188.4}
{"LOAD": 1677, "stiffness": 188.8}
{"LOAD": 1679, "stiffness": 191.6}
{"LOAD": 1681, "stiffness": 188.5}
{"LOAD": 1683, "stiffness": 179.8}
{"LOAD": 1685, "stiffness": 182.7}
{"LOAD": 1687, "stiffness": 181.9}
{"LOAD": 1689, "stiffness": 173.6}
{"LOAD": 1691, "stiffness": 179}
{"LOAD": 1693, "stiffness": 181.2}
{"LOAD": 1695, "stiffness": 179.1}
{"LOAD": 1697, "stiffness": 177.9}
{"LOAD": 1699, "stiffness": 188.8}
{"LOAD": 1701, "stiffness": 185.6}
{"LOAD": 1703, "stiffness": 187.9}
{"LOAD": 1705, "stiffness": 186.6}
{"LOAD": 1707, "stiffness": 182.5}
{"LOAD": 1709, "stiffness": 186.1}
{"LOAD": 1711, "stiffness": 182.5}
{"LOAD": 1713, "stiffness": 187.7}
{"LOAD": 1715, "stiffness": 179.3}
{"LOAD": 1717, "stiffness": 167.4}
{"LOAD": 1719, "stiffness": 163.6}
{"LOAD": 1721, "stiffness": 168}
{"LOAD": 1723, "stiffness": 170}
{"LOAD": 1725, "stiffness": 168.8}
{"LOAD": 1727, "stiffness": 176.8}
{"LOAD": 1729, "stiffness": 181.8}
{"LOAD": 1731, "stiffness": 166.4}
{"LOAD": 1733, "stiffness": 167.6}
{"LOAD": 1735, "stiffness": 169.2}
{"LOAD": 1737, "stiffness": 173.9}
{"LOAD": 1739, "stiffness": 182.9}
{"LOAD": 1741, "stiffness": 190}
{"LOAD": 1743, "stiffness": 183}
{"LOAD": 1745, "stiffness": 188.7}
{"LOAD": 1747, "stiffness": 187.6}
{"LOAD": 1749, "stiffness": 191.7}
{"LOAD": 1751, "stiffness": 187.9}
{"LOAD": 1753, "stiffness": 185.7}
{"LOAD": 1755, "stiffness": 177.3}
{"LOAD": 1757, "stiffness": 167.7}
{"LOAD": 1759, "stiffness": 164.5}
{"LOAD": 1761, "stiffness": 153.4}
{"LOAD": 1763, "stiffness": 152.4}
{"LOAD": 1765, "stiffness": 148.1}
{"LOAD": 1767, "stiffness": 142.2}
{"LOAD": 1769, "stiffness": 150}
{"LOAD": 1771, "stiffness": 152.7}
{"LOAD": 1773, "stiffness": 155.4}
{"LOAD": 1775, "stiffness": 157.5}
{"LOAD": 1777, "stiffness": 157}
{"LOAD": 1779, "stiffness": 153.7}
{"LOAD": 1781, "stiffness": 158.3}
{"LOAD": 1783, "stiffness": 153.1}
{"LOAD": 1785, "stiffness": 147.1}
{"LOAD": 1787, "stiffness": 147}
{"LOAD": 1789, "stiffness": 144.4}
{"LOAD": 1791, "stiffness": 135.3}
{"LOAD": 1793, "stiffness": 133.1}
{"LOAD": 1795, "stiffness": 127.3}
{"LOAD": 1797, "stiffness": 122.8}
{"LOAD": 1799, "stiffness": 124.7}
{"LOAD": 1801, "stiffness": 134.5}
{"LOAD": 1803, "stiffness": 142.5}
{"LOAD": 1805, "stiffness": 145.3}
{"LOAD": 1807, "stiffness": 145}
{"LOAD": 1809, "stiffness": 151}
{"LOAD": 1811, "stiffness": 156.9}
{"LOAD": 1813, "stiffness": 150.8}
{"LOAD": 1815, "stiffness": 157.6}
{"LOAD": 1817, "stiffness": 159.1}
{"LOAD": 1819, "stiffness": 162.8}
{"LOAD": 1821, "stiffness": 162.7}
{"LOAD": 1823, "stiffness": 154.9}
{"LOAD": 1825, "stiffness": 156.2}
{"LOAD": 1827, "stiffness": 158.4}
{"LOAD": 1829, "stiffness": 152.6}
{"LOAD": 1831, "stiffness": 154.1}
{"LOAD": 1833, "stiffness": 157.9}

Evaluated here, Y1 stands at 89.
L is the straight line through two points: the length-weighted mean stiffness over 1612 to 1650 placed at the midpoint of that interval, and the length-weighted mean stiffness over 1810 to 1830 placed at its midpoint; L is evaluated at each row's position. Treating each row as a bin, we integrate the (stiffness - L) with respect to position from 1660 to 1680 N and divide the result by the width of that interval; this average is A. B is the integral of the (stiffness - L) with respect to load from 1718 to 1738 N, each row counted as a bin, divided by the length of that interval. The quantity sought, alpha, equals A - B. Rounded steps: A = -42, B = -19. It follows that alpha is -22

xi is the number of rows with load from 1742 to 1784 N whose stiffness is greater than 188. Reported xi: 2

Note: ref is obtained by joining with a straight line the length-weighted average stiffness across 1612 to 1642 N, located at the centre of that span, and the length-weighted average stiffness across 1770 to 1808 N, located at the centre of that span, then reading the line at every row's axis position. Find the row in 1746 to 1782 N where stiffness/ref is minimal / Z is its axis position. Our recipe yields 1767 N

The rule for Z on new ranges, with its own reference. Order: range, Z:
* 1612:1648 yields 1647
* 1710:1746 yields 1719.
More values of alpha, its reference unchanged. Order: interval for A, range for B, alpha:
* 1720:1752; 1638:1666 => 7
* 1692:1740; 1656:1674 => 26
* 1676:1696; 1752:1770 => -4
